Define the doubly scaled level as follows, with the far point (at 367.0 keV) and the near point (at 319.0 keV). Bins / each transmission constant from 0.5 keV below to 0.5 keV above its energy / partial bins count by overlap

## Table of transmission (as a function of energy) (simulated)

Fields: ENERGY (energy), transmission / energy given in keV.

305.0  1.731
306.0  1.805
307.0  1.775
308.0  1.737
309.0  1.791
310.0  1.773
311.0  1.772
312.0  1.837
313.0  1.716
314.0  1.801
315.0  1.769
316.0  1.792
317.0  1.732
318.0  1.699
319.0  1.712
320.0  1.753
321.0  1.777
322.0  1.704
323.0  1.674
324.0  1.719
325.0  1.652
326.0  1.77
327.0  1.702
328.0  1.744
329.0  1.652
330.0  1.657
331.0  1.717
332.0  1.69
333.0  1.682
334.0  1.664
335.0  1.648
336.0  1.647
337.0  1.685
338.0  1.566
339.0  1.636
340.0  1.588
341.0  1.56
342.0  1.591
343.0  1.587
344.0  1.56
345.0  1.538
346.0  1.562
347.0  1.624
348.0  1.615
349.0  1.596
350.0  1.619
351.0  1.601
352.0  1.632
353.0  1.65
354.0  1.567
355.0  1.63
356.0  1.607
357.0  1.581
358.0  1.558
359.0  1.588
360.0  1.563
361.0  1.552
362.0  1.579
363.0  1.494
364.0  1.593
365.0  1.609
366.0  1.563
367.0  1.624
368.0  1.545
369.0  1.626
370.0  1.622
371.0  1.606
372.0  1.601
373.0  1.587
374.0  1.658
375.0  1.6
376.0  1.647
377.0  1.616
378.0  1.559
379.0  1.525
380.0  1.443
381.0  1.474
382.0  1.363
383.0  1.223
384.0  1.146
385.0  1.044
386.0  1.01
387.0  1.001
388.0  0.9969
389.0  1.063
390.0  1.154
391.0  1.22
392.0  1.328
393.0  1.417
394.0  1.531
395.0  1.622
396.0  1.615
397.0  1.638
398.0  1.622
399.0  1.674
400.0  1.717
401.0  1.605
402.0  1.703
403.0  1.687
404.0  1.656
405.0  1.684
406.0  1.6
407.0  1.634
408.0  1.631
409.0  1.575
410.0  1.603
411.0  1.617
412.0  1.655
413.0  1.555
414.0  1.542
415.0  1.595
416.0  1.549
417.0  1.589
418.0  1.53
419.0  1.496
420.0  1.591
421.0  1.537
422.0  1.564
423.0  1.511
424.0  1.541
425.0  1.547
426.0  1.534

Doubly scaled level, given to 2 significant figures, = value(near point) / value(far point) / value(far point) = 0.65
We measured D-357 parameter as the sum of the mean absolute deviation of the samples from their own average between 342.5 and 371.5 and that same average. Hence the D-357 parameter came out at 1.62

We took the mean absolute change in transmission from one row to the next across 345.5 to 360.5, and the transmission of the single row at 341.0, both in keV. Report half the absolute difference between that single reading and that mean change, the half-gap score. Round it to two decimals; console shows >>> 0.76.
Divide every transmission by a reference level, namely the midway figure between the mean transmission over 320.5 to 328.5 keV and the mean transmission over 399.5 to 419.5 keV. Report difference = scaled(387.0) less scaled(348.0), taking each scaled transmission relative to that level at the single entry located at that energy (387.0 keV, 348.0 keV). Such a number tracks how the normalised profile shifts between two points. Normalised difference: -0.37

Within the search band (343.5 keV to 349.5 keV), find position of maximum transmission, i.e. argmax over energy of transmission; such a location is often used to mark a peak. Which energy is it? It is 347.0 keV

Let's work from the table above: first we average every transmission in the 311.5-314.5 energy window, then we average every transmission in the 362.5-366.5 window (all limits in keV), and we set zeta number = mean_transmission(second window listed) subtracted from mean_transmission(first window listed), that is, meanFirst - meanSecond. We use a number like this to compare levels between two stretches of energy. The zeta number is 0.22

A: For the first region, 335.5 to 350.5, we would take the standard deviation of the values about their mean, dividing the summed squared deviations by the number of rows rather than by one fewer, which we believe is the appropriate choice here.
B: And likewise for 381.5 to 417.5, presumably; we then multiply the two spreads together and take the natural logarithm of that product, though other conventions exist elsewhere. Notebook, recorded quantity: -4.7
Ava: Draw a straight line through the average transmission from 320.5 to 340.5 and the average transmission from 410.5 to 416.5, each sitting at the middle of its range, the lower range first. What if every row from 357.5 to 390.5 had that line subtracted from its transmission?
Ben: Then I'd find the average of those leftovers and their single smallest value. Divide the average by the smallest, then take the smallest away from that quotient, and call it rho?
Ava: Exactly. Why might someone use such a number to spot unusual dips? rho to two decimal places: 0.91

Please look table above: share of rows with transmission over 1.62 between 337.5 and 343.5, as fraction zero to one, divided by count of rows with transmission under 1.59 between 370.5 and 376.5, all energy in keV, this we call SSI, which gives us 0.17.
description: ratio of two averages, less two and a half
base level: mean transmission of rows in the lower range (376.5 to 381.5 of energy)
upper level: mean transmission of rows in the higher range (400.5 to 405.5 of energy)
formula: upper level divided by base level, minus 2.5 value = -1.41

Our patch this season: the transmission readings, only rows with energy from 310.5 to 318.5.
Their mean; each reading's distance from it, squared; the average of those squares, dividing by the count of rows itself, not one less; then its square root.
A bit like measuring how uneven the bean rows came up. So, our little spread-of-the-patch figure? 0.043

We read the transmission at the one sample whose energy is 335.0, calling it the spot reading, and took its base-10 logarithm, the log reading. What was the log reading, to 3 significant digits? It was 0.217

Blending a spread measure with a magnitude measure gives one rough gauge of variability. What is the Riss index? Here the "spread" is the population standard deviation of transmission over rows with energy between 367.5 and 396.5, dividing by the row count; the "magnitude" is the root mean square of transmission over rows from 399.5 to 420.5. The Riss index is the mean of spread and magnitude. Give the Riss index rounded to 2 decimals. 0.92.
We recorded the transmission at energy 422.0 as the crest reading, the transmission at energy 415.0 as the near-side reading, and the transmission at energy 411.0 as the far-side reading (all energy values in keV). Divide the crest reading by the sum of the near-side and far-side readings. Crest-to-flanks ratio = 0.487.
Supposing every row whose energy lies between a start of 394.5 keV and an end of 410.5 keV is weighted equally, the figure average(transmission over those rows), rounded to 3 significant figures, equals 1.64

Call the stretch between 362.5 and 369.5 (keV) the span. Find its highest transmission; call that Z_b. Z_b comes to 1.626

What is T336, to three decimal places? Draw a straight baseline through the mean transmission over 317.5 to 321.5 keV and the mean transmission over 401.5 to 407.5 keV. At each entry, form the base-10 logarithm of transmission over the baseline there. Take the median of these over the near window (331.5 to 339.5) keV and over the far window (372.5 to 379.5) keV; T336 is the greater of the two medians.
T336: -0.017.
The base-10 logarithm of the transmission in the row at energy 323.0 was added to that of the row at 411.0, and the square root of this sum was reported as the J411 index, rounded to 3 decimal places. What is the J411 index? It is 0.658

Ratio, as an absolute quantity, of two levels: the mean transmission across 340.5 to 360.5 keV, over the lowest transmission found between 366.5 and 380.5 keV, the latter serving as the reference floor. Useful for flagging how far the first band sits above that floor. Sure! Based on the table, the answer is 1.10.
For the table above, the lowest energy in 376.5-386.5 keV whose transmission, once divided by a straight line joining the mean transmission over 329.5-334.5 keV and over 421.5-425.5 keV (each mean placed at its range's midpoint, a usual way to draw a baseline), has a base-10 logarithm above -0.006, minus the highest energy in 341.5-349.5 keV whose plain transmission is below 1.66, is 28 keV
